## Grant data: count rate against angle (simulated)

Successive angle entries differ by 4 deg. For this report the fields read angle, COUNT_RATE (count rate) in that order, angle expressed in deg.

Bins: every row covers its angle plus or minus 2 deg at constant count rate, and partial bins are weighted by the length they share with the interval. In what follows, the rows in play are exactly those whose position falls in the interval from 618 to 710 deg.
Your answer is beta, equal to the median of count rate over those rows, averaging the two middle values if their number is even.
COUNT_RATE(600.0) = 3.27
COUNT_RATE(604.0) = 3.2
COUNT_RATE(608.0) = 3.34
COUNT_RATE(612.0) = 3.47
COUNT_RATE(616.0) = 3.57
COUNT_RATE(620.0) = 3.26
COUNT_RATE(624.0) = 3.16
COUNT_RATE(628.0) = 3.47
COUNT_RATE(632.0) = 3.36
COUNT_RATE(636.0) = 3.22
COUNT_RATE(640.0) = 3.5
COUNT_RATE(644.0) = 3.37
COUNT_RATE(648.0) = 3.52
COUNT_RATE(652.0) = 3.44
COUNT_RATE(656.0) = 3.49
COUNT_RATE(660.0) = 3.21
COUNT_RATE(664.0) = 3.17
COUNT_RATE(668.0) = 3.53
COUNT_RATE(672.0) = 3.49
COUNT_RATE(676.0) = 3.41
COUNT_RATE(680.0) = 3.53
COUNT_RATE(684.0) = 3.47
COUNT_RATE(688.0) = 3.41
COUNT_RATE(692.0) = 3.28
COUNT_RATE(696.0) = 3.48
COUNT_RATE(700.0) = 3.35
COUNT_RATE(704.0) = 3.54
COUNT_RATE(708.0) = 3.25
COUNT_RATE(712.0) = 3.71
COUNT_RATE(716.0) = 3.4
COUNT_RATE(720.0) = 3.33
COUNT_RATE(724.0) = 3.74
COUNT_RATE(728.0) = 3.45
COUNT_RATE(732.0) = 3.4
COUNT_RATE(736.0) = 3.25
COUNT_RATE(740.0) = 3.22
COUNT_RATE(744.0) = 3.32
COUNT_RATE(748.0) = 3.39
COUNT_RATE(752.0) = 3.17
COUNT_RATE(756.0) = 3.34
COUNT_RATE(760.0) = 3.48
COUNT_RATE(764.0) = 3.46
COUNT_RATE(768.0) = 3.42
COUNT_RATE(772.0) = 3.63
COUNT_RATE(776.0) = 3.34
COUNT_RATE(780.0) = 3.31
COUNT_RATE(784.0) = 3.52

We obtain 3.41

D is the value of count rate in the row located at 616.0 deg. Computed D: 3.57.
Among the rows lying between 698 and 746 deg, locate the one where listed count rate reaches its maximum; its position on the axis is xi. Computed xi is 724.0 deg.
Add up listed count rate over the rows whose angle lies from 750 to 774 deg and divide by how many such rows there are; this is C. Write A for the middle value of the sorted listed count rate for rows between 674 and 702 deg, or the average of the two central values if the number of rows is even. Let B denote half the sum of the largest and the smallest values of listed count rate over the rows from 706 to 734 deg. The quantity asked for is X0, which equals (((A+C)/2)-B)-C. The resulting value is -3.50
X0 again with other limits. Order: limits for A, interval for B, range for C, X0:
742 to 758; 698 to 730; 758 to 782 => -3.55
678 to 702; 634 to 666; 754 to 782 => -3.34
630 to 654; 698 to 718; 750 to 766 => -3.46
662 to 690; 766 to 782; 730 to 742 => -3.38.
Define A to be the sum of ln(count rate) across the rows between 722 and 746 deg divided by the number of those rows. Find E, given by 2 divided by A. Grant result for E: 1.64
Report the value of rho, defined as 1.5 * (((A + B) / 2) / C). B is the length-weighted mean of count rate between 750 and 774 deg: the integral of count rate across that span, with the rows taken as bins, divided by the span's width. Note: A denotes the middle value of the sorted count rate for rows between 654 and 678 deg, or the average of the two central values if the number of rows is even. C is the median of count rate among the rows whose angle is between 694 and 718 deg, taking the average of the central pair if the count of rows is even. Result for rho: 1.50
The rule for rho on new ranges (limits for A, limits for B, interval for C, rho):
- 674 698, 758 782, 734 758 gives 1.57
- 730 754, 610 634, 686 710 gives 1.48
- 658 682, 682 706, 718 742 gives 1.53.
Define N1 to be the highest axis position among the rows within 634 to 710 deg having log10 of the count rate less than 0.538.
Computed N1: 708.0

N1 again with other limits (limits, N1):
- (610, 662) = 660.0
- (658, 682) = 676.0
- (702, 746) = 744.0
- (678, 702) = 700.0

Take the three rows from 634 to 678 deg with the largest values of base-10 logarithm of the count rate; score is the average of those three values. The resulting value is 0.546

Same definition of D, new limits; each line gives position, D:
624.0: 3.16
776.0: 3.34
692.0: 3.28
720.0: 3.33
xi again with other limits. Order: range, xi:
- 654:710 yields 704.0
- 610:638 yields 616.0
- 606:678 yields 616.0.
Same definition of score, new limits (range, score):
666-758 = 0.564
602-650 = 0.548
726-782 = 0.547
